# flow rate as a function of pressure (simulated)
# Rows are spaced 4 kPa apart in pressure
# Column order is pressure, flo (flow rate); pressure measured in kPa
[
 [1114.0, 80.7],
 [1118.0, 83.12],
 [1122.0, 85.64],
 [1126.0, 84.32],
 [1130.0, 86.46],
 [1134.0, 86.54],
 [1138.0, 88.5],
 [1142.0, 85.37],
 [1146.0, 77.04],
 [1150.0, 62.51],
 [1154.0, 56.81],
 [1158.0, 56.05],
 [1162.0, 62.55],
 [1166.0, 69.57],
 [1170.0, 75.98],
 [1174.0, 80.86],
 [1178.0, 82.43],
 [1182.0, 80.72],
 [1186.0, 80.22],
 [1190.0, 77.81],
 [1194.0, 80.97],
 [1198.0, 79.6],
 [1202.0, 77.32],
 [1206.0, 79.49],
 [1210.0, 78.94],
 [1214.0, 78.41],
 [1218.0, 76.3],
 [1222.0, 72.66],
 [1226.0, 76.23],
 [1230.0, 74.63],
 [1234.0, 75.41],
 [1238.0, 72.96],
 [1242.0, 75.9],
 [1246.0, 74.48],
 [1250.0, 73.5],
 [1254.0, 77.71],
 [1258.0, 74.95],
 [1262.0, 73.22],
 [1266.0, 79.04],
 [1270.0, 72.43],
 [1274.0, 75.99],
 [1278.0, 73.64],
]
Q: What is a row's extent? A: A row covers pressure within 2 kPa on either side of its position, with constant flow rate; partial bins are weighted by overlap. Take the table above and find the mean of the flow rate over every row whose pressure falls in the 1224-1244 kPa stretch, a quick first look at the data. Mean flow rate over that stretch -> 75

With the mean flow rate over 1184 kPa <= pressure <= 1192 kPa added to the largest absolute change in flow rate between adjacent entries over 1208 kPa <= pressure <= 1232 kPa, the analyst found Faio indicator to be 83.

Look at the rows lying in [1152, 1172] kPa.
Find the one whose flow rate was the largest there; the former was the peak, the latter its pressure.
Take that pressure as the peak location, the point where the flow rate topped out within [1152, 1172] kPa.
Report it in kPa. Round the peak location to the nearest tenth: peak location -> 1170.0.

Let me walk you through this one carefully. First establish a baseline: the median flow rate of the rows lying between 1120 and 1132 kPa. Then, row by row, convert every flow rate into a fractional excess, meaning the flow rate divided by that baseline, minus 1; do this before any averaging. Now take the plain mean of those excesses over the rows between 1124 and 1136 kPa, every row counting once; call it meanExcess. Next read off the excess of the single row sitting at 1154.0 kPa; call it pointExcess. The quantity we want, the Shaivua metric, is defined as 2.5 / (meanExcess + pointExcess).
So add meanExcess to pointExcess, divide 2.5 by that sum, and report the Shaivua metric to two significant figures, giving -7.5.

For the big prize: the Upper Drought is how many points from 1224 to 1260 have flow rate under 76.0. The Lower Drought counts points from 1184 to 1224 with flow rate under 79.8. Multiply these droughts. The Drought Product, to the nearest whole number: 56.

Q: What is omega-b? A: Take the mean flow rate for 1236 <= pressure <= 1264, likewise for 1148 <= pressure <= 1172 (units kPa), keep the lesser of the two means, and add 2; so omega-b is 66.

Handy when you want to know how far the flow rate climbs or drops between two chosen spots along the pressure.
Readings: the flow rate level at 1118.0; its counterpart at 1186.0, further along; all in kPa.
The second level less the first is -2.9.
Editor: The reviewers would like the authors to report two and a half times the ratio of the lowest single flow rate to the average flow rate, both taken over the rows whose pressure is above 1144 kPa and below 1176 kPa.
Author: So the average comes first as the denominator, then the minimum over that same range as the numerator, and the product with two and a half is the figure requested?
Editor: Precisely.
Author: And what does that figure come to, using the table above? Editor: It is 2.07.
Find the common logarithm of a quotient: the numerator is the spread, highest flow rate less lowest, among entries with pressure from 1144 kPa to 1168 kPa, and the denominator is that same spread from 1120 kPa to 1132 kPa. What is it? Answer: 1.0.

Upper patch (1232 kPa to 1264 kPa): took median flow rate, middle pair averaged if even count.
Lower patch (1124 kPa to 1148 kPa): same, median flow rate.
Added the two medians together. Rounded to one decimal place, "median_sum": 160.6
